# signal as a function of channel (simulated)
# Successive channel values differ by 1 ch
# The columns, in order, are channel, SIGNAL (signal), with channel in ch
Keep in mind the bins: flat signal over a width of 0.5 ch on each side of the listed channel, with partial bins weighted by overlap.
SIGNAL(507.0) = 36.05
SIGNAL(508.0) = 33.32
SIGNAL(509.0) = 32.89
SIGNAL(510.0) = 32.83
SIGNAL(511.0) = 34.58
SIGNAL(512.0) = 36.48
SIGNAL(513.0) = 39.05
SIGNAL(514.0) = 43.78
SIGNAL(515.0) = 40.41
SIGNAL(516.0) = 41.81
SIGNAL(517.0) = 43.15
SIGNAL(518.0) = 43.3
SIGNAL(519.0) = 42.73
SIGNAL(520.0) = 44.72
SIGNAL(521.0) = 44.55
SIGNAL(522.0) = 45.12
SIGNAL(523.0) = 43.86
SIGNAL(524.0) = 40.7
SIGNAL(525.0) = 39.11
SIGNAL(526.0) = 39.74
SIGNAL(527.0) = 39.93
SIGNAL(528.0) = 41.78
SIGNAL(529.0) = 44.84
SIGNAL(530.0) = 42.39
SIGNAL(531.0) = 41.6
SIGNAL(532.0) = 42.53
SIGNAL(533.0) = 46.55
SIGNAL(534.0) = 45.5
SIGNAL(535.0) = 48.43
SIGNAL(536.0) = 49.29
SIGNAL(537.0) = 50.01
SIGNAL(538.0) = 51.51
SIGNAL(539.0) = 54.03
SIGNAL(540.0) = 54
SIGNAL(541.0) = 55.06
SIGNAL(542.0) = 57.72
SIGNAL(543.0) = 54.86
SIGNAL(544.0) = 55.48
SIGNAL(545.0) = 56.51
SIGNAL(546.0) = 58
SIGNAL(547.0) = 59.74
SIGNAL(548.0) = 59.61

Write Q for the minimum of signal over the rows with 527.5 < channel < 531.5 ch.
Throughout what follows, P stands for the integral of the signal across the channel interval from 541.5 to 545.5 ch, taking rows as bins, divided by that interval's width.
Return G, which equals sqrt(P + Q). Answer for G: 9.9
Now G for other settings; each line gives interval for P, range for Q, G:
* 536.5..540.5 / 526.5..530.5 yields 9.6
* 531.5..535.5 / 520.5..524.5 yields 9.3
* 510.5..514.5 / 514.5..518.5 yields 8.9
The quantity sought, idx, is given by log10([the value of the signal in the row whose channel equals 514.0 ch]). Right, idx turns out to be 1.64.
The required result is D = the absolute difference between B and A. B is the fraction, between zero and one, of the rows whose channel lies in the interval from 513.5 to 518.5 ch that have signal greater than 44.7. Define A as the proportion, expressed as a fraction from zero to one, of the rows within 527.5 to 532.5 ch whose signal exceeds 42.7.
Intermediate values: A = 0.20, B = 0.00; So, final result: 0.2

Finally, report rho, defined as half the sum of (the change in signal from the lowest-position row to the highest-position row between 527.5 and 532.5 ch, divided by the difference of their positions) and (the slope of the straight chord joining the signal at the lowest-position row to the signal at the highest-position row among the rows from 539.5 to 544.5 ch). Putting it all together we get 0.28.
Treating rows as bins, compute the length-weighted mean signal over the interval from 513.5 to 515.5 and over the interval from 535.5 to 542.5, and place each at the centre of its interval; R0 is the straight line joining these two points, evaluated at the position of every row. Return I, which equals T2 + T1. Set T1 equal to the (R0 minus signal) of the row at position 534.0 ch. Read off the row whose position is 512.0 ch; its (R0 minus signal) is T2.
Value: 9.8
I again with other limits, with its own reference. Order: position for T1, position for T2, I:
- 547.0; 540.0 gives -3.5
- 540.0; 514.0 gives -2.4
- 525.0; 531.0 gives 15.6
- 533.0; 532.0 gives 11.3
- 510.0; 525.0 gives 14.9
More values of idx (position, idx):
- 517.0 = 1.63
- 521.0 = 1.65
